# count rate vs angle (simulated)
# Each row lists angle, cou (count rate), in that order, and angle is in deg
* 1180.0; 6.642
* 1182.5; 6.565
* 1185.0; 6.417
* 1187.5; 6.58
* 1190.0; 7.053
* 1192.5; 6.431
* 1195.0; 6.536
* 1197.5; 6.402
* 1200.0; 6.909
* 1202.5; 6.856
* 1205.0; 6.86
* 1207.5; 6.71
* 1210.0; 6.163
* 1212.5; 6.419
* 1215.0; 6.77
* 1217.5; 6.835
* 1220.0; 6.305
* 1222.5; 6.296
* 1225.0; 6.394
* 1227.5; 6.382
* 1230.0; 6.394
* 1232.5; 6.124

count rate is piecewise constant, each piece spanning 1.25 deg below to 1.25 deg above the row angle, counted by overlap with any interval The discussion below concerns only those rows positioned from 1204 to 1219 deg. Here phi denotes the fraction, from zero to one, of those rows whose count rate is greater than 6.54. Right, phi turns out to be 0.67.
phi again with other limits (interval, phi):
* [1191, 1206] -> 0.50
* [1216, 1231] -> 0.17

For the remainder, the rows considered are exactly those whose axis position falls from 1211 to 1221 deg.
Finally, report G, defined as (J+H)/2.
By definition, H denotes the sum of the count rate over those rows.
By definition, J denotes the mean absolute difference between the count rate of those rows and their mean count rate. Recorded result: 13.3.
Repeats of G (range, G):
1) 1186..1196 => 13.4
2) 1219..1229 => 12.7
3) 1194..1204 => 13.5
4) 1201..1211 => 13.4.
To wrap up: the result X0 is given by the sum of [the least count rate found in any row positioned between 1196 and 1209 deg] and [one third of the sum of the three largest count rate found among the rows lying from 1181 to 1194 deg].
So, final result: 13.1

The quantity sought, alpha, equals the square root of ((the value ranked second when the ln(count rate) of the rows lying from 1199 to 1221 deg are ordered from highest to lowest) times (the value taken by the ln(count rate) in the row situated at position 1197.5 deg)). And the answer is 1.891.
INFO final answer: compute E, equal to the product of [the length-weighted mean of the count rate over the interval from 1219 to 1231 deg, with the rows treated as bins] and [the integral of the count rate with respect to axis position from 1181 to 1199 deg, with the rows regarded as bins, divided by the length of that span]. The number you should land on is 42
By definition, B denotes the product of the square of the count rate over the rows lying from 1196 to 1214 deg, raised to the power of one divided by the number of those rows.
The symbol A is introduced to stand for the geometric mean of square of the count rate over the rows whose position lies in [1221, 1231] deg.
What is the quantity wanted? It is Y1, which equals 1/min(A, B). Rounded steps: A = 40.5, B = 43.7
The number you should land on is 0.0247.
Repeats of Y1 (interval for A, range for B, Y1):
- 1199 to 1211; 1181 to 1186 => 0.0237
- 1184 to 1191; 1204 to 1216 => 0.0231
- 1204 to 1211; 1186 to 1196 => 0.0232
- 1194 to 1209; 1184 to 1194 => 0.0229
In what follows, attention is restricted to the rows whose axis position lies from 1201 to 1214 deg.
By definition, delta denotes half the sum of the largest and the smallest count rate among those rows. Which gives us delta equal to 6.51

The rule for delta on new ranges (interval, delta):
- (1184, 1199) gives 6.73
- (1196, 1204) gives 6.66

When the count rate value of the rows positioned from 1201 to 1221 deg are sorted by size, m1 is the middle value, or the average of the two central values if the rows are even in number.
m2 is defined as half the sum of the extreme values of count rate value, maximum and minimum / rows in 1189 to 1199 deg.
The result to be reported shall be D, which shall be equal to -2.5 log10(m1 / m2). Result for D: 0.00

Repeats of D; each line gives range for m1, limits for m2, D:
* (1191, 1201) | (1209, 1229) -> 0.00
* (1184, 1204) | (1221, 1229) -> -0.04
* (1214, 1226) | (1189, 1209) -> 0.06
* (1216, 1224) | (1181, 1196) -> 0.07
